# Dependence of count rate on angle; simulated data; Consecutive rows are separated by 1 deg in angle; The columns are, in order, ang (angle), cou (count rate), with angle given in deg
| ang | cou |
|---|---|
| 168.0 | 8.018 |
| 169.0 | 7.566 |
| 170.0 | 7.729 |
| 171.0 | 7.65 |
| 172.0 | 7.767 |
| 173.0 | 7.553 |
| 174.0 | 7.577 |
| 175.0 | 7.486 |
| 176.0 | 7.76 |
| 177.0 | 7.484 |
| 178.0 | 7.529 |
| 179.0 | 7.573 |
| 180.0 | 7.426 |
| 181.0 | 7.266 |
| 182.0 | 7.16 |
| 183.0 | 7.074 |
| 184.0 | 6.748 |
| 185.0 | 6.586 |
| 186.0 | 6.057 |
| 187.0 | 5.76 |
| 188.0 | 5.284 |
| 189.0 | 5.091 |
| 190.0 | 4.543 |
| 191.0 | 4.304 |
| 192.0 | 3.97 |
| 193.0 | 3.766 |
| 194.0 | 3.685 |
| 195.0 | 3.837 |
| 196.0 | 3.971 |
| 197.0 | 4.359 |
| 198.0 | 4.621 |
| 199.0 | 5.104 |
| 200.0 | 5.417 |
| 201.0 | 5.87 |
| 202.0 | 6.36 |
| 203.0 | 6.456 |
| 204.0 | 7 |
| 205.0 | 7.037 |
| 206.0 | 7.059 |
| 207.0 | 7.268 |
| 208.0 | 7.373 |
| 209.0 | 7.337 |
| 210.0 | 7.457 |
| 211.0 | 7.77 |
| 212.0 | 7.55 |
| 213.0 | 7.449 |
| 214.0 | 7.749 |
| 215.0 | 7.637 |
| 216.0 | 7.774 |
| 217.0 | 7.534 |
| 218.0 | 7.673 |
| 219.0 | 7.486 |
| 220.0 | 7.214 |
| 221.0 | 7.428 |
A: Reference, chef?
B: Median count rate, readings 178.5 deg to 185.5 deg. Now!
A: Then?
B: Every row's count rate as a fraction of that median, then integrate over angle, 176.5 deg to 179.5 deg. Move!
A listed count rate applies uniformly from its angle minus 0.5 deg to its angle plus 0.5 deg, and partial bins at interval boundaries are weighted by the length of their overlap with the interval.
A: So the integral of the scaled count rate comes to 3.2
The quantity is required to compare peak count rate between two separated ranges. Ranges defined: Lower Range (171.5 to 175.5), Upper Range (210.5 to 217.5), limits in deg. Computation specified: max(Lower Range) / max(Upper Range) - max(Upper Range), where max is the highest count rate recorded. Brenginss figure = -6.77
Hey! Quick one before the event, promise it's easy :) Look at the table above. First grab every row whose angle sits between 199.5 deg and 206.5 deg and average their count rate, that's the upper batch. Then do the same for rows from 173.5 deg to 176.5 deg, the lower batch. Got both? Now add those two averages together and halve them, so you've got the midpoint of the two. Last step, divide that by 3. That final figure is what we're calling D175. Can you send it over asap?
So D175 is 2.34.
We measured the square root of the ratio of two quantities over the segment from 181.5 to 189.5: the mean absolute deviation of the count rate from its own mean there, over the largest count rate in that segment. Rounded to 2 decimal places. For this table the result 0.31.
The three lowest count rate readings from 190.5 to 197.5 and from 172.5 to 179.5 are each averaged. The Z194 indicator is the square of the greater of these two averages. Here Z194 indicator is 56.2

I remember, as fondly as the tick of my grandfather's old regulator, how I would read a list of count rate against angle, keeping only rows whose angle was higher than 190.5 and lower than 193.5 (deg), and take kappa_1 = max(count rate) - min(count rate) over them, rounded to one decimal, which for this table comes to 0.5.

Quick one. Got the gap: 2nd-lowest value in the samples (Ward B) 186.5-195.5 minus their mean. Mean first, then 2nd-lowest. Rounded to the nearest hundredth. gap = -0.71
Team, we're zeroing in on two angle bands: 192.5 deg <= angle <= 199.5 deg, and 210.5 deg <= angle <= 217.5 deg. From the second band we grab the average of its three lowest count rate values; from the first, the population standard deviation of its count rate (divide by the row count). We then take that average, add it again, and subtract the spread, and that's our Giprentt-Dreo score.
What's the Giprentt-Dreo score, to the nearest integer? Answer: 15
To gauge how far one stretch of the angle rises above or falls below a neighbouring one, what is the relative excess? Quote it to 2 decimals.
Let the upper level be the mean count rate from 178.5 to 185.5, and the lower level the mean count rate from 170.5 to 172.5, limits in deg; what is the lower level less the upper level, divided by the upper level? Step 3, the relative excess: 0.08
